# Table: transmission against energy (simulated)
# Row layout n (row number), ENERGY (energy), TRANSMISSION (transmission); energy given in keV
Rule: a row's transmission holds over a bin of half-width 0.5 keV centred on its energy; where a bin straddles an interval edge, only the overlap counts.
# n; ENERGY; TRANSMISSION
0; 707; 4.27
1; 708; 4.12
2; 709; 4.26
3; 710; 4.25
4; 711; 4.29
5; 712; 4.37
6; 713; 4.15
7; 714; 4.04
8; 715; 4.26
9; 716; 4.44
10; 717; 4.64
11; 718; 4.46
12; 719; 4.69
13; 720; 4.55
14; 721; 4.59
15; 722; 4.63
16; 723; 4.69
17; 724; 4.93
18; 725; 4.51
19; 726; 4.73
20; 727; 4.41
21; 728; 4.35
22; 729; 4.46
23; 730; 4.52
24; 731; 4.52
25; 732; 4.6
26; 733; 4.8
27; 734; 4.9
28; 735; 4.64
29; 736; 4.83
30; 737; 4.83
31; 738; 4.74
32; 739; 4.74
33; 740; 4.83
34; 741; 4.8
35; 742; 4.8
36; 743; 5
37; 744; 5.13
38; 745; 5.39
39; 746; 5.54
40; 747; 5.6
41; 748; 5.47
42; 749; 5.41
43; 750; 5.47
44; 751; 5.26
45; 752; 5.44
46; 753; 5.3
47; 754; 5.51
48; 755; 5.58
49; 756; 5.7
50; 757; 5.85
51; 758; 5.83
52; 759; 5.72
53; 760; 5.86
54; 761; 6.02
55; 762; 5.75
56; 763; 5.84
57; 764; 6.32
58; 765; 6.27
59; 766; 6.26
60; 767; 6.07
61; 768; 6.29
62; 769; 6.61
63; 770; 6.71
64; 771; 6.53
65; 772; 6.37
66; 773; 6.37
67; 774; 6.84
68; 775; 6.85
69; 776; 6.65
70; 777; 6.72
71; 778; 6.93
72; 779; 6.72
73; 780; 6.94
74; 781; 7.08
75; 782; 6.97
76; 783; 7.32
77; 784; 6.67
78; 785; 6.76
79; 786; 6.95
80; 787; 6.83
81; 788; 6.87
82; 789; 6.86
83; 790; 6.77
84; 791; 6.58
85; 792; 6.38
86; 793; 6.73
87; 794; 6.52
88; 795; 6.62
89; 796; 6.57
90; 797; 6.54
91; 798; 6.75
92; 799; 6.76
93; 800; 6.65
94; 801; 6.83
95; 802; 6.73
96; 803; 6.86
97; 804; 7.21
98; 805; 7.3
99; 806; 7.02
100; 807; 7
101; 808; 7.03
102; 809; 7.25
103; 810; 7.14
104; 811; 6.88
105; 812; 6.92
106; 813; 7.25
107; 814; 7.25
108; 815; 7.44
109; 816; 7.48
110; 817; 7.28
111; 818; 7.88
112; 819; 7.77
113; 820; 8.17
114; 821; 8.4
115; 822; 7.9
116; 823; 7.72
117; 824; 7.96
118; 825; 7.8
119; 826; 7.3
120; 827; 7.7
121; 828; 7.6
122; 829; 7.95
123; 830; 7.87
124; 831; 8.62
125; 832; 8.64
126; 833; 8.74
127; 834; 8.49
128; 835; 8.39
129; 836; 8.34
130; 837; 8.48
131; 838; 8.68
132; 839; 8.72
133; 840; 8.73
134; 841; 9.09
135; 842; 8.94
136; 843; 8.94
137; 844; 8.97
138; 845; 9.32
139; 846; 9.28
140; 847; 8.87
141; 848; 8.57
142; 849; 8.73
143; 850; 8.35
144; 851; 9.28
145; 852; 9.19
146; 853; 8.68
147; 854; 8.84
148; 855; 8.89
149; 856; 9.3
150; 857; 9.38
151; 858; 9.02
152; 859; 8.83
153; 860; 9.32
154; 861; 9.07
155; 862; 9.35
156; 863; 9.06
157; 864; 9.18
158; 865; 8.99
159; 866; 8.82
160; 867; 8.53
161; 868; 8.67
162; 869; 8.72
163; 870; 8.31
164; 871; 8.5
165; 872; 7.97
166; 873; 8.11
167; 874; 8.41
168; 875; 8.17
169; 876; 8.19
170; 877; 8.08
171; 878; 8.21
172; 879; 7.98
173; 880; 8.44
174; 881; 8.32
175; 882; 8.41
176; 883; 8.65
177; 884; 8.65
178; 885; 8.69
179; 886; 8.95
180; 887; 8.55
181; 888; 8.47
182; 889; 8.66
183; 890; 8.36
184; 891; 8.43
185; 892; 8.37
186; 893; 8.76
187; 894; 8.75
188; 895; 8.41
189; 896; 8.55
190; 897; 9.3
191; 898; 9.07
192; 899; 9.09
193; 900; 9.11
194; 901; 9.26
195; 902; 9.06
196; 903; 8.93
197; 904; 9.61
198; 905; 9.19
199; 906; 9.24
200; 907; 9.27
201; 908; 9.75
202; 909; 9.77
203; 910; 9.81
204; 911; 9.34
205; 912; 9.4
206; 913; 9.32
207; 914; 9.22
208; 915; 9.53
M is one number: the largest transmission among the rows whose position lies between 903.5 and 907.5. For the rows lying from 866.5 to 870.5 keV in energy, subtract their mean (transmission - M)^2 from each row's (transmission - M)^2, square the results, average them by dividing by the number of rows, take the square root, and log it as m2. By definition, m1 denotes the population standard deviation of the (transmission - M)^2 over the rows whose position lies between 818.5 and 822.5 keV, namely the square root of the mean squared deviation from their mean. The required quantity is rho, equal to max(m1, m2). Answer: 0.7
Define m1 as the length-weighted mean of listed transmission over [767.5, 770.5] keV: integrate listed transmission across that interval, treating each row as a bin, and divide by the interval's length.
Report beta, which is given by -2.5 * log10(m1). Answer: -2.04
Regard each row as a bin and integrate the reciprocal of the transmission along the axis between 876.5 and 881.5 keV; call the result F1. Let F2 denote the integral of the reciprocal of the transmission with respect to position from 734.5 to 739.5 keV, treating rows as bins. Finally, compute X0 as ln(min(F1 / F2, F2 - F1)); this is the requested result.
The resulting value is -0.8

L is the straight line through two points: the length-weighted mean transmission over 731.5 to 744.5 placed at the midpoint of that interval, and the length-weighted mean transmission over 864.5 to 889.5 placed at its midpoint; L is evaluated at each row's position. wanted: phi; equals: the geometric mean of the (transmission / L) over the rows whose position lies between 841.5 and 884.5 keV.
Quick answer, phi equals 1.08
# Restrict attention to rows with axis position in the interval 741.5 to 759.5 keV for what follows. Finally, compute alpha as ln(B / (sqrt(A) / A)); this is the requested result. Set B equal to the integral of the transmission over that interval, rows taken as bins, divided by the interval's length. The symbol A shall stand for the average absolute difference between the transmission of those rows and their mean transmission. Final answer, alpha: 0.9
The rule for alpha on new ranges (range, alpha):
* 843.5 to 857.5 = 1.5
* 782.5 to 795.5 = 1.0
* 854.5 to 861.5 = 1.4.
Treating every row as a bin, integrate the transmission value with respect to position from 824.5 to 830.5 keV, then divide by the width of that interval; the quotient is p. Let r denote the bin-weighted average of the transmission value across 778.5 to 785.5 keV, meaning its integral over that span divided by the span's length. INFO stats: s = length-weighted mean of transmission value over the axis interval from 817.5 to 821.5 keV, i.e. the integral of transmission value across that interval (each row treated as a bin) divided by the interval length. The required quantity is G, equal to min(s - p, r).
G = 0.4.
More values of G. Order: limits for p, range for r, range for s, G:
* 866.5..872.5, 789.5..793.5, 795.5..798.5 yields -1.8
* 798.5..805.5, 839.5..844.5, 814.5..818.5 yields 0.6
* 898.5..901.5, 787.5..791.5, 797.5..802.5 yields -2.4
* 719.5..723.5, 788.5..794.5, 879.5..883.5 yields 3.8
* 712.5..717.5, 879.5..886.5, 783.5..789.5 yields 2.5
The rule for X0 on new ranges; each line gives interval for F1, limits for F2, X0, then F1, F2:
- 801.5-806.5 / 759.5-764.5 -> -2.1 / 0.71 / 0.84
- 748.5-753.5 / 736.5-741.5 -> -2.2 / 0.93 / 1.04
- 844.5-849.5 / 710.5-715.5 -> -0.8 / 0.56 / 1.19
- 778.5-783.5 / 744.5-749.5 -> -1.6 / 0.71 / 0.91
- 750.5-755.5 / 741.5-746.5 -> -3.1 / 0.92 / 0.97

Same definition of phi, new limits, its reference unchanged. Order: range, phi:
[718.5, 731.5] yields 1.02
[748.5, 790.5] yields 1.12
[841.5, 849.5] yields 1.17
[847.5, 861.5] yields 1.14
